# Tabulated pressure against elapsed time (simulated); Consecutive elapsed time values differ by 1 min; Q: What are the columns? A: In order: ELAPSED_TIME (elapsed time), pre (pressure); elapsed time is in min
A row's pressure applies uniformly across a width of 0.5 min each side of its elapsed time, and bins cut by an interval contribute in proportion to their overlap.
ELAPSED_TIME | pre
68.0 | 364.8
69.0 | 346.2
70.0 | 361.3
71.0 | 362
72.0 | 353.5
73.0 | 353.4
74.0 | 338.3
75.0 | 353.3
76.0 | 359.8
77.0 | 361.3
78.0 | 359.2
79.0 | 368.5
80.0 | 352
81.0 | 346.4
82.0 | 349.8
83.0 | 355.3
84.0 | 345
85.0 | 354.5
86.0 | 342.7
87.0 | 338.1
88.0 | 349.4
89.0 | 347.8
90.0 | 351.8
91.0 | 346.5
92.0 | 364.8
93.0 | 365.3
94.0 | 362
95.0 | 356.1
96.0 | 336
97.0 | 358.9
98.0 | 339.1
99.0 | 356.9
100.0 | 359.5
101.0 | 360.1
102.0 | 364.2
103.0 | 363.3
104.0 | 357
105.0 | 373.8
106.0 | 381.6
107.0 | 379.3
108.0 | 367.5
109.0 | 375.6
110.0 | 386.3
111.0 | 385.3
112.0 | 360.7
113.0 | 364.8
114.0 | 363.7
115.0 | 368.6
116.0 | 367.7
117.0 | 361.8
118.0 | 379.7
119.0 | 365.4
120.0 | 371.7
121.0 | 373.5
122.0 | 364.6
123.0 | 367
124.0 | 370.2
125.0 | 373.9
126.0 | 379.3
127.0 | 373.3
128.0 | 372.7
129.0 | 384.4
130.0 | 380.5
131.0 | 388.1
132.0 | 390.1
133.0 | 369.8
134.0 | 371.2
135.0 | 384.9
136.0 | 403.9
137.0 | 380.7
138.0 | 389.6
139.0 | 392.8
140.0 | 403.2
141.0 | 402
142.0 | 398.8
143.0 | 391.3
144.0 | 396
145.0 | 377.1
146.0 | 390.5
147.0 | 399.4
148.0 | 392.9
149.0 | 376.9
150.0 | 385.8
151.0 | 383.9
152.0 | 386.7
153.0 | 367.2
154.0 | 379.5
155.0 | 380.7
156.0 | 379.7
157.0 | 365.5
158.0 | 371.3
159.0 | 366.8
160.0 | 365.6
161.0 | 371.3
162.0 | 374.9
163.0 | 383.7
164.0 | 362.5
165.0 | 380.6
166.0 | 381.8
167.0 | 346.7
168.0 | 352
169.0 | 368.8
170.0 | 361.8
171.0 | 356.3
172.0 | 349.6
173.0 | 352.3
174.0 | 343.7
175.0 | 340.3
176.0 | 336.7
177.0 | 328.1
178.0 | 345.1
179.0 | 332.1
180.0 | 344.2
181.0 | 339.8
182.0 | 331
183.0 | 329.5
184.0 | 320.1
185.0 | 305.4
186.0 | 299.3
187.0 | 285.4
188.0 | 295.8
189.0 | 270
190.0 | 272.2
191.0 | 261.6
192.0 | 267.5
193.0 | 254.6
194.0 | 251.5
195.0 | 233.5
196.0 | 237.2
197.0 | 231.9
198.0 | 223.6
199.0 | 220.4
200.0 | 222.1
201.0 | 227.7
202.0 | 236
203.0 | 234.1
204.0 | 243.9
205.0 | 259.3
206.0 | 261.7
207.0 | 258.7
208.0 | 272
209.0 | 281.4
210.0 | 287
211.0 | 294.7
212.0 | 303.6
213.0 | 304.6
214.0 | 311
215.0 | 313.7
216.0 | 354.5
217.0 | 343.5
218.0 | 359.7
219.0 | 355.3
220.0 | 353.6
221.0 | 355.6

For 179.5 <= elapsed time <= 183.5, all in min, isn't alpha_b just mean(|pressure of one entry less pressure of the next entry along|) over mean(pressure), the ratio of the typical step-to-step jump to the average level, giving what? 0.015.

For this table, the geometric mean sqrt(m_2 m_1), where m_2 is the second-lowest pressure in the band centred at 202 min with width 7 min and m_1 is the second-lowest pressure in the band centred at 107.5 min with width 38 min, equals 274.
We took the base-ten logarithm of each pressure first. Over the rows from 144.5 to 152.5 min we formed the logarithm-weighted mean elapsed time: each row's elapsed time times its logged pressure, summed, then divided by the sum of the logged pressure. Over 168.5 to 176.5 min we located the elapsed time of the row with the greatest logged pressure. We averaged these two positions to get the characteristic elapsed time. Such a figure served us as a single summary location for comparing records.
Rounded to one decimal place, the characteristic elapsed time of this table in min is 158.7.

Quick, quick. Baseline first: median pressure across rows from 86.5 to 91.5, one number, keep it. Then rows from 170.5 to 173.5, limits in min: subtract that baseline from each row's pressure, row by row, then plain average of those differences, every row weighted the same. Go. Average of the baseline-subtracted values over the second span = 5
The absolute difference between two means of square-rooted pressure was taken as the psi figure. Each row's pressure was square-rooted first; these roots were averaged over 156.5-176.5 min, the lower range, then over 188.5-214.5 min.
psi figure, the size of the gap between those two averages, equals 3.0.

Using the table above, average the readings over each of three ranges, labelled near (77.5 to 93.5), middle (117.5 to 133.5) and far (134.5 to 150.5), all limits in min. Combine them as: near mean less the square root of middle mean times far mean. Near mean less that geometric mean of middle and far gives -31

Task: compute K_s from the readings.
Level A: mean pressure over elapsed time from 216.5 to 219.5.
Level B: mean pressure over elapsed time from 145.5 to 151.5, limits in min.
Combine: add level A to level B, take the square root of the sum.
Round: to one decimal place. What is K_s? 27.2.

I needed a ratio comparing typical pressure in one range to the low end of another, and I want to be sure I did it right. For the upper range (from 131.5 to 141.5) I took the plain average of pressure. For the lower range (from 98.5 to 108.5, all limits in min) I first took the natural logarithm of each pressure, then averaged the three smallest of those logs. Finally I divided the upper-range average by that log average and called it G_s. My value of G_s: 66.1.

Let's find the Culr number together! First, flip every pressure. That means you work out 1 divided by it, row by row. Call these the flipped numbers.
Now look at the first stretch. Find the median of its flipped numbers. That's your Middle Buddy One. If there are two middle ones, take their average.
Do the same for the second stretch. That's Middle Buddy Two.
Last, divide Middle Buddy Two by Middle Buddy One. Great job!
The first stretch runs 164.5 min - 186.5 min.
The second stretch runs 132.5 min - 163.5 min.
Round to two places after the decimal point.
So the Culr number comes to 0.90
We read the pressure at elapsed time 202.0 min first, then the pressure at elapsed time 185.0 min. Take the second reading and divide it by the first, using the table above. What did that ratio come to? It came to 1.29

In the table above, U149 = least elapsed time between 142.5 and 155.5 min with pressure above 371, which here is 143.0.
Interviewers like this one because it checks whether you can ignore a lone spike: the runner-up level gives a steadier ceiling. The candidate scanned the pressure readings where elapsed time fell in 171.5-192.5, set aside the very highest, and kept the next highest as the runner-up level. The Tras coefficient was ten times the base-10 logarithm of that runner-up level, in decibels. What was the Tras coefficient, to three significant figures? 25.4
